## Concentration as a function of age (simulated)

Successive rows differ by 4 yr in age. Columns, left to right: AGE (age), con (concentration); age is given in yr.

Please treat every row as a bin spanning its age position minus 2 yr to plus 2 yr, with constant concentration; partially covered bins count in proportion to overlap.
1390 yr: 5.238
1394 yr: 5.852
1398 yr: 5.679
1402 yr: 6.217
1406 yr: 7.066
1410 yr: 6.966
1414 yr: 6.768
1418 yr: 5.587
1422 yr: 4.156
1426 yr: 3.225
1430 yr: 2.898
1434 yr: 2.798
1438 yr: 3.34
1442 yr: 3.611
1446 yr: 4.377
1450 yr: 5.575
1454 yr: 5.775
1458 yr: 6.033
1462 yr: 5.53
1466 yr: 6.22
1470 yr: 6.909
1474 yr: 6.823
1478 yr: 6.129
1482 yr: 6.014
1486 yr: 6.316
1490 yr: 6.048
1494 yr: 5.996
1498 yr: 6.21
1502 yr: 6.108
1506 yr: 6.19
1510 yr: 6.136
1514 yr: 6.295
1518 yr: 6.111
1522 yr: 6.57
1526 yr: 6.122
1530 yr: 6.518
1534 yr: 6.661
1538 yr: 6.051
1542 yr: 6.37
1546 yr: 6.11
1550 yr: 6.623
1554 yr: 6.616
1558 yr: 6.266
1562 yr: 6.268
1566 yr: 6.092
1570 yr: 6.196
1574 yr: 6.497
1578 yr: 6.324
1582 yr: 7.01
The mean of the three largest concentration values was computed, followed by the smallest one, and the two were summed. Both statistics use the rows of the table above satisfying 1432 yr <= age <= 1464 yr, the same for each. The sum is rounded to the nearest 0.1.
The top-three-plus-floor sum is 8.6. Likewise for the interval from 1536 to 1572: 12.6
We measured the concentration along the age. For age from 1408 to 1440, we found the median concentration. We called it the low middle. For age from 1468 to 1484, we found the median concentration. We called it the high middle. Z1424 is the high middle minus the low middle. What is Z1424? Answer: 2.7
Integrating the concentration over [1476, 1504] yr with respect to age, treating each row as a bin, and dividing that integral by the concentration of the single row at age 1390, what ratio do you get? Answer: 33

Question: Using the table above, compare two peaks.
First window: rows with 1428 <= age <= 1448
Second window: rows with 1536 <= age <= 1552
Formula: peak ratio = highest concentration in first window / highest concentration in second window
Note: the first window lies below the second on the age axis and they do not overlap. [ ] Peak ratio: 0.66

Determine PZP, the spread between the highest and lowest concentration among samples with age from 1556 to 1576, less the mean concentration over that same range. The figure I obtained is -5.86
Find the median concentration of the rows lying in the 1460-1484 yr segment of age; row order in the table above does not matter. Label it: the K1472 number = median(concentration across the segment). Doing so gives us 6.2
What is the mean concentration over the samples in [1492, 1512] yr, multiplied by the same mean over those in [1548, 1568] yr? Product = 39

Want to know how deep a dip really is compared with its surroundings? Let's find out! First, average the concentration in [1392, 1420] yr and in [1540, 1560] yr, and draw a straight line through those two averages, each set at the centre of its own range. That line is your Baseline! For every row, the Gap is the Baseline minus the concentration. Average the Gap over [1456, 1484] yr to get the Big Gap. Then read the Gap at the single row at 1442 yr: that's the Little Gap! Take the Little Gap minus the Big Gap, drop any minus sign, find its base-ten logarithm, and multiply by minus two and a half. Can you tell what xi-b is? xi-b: -1.0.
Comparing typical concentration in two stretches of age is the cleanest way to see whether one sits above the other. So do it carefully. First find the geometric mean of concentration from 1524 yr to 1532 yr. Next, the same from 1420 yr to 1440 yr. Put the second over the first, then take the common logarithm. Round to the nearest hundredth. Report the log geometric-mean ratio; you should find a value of -0.29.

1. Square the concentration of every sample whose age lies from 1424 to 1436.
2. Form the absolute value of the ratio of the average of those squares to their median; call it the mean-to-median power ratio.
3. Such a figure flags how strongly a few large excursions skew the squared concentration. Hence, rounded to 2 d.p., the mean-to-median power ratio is 1.06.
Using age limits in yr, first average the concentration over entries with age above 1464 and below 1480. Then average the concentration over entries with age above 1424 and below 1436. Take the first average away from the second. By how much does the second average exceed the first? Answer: -3.55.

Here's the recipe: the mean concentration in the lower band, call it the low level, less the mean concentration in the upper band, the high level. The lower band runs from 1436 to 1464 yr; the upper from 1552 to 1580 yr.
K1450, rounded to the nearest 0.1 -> -1.4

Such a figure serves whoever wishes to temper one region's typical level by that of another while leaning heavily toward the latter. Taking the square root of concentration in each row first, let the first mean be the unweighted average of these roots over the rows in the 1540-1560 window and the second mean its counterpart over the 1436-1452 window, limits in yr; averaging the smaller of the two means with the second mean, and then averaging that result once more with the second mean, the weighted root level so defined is 2.0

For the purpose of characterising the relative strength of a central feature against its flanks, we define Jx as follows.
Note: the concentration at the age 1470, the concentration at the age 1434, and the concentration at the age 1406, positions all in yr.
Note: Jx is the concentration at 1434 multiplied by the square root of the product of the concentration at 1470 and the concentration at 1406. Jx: 19.5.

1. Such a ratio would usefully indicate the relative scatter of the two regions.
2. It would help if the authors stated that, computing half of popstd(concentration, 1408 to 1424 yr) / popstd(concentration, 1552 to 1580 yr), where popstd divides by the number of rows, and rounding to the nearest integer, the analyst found 3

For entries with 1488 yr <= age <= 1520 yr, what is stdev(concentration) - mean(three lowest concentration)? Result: -5.96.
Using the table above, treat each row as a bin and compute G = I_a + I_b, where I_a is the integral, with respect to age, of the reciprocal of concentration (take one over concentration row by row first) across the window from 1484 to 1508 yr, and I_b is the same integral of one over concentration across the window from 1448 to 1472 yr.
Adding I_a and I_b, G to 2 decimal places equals 7.93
